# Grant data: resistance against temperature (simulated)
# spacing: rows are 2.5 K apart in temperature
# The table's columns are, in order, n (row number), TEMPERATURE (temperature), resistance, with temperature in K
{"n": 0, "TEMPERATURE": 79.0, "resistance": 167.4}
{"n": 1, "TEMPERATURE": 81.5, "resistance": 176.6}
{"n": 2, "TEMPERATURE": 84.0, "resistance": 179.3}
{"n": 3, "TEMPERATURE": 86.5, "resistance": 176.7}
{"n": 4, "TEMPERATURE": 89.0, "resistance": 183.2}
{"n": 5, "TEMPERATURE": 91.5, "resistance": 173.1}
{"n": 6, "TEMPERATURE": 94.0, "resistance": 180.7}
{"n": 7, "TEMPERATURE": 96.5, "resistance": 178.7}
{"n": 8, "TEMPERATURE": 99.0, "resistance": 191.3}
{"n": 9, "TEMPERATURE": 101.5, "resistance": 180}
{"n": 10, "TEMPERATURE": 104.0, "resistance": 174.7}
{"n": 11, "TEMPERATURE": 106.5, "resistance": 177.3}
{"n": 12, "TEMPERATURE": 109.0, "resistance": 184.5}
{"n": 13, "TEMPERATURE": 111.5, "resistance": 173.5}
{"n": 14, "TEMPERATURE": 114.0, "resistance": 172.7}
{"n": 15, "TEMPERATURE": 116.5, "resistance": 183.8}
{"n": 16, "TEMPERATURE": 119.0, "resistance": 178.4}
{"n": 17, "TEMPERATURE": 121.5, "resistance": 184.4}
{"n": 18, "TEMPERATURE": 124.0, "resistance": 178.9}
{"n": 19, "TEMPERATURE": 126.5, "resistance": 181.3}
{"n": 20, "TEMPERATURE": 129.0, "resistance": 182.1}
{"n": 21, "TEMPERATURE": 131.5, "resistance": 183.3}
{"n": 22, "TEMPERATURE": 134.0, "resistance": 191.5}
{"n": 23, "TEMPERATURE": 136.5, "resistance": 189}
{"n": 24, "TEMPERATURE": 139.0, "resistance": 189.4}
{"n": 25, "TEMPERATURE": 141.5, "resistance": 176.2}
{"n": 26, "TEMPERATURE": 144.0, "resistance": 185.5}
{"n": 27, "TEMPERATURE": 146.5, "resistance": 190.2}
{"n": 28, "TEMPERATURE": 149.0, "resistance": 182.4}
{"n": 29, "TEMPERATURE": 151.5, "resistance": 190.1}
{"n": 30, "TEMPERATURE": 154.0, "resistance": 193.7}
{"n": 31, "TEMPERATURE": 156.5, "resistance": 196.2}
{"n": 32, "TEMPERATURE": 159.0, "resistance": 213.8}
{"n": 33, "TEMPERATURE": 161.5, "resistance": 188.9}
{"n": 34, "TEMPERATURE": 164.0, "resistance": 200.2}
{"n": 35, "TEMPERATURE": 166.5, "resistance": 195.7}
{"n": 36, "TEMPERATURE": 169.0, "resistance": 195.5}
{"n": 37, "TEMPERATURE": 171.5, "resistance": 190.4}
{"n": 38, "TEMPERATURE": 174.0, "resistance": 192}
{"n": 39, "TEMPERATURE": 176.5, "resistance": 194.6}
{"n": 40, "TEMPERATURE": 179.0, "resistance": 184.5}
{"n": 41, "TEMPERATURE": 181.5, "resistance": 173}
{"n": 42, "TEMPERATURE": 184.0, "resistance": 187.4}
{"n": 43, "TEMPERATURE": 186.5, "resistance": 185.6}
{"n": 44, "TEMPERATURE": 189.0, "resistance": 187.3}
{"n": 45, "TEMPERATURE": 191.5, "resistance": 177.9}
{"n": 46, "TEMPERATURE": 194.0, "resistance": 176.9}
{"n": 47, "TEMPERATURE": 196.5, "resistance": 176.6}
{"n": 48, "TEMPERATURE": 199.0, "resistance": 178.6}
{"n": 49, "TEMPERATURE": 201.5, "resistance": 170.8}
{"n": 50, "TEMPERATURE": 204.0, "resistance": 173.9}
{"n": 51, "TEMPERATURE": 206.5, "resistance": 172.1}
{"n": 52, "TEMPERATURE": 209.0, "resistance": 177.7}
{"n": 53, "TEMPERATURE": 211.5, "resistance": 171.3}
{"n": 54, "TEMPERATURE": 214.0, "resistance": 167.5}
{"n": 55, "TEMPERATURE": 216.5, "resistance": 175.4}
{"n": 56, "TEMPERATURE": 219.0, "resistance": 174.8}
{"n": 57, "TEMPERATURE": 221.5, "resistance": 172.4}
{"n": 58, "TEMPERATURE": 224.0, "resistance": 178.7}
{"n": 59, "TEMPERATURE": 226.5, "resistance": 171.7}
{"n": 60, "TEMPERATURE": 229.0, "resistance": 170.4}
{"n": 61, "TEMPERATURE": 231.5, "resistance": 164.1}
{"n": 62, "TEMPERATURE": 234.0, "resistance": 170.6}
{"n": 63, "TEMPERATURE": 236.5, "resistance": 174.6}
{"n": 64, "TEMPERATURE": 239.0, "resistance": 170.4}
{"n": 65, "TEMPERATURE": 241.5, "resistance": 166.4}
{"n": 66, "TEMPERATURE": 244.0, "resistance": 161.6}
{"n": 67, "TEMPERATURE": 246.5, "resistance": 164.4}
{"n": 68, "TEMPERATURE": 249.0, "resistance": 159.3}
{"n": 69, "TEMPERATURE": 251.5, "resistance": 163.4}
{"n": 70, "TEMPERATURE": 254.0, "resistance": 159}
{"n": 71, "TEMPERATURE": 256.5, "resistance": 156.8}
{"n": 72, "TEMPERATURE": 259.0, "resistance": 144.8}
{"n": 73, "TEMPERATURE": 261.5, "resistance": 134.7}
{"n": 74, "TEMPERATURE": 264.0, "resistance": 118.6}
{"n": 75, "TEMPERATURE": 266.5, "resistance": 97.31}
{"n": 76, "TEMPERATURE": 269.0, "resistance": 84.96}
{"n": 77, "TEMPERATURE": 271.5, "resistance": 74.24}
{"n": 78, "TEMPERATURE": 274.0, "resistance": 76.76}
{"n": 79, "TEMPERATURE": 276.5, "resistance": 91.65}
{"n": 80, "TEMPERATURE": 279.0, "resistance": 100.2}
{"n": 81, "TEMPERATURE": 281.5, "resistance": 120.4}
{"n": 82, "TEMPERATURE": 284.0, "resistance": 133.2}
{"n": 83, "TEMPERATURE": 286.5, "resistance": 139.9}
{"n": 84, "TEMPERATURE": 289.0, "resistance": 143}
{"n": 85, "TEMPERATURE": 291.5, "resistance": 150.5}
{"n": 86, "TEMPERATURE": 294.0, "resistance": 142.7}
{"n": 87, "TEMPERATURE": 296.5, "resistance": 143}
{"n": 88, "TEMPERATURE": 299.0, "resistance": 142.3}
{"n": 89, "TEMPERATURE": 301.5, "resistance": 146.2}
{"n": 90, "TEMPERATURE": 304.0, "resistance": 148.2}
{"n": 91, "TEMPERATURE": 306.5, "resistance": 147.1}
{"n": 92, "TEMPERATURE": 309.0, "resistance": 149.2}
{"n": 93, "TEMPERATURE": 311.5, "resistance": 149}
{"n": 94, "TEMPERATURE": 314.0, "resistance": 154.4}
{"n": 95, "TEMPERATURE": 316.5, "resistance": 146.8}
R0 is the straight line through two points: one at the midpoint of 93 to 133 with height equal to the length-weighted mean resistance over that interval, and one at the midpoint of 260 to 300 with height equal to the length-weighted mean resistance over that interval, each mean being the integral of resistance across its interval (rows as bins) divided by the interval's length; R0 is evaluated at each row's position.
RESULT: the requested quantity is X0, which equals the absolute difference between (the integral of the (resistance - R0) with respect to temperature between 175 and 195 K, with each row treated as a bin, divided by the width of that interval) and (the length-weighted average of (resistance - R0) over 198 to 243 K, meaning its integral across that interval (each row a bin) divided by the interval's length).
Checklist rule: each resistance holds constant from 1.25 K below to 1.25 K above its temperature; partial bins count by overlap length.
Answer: 2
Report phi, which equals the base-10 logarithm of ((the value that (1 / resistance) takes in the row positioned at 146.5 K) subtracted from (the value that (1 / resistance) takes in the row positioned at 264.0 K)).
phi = -2.5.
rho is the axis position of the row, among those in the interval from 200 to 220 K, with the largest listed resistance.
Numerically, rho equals 209.0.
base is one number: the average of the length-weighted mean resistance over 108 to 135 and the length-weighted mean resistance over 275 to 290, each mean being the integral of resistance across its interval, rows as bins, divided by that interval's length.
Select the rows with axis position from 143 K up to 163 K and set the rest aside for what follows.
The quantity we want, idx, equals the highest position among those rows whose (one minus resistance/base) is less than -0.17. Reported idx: 161.5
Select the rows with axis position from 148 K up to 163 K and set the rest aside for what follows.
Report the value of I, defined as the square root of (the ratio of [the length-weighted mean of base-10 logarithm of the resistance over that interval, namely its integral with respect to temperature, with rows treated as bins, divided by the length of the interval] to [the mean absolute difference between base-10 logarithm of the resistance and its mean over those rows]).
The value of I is 12.0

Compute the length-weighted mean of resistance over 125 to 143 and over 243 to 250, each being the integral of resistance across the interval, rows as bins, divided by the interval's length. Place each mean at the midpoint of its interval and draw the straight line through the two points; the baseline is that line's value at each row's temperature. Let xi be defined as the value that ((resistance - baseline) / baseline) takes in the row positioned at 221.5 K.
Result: 0.03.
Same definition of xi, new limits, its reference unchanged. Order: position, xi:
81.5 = -0.10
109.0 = -0.03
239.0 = 0.04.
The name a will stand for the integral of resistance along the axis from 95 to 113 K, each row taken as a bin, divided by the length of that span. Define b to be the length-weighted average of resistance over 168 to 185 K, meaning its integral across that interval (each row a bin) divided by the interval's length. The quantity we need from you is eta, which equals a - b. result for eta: -8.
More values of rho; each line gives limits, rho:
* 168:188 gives 169.0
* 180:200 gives 184.0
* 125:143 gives 134.0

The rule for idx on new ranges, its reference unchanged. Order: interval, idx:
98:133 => 131.5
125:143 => 139.0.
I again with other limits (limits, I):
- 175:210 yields 12.8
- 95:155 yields 13.8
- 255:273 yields 4.5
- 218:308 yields 5.2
